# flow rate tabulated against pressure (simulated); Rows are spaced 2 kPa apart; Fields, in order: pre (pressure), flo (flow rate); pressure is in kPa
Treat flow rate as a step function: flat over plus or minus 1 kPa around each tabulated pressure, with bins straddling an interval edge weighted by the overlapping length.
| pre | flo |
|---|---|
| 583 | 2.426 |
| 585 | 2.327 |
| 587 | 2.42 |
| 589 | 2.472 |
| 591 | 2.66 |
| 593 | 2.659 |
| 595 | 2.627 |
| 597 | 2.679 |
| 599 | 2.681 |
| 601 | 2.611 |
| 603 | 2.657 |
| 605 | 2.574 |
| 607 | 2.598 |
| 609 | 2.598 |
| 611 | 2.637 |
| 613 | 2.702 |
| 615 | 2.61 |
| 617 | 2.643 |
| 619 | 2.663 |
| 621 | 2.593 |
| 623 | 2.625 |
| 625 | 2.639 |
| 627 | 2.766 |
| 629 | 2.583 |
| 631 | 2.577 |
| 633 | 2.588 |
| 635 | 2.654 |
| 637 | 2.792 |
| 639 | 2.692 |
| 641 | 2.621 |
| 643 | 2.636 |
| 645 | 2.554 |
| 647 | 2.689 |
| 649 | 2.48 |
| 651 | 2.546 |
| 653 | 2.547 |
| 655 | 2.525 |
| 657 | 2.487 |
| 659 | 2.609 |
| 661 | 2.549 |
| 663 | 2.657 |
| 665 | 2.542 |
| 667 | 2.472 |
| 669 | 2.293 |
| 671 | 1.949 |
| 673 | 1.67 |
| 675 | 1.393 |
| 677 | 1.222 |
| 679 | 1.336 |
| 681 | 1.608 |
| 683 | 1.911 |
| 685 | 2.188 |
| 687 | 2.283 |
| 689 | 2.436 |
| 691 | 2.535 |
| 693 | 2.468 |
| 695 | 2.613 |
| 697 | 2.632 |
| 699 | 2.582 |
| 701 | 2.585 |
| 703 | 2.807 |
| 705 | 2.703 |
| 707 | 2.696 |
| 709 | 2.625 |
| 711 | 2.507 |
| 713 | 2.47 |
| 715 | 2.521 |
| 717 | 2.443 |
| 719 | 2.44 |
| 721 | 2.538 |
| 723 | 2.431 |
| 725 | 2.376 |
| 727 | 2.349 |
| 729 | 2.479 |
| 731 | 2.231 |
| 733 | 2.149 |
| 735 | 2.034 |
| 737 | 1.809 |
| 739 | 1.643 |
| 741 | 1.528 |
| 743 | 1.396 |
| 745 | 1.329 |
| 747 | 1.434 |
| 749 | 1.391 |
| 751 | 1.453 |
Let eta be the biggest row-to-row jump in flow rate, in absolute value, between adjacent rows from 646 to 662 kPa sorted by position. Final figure 0.21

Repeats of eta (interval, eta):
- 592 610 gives 0.08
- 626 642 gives 0.18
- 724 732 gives 0.25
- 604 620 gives 0.09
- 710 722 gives 0.10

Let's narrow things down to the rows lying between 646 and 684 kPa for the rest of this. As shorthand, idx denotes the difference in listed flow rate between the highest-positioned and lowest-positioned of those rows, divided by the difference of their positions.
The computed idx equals -0.022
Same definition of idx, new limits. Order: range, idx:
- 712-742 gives -0.034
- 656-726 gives -0.002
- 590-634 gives -0.002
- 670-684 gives -0.003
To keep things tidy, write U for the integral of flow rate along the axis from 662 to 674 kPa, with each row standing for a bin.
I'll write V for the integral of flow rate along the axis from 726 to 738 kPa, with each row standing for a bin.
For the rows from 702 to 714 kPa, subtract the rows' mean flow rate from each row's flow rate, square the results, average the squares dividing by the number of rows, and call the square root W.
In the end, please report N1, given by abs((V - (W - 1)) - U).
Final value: 0.2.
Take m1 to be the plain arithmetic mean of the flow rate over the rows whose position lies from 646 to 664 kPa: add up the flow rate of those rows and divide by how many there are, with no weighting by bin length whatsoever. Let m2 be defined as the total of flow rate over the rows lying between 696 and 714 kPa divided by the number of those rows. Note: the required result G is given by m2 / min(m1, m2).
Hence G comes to 1.02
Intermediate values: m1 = 2.6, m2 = 2.62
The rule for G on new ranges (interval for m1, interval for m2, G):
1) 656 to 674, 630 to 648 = 1.12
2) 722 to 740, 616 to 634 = 1.21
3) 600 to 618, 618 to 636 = 1.00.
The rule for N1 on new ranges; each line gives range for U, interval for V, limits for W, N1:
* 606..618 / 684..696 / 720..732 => 1.6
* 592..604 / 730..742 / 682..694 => 8.3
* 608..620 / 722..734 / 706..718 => 2.8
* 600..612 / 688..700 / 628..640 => 0.1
